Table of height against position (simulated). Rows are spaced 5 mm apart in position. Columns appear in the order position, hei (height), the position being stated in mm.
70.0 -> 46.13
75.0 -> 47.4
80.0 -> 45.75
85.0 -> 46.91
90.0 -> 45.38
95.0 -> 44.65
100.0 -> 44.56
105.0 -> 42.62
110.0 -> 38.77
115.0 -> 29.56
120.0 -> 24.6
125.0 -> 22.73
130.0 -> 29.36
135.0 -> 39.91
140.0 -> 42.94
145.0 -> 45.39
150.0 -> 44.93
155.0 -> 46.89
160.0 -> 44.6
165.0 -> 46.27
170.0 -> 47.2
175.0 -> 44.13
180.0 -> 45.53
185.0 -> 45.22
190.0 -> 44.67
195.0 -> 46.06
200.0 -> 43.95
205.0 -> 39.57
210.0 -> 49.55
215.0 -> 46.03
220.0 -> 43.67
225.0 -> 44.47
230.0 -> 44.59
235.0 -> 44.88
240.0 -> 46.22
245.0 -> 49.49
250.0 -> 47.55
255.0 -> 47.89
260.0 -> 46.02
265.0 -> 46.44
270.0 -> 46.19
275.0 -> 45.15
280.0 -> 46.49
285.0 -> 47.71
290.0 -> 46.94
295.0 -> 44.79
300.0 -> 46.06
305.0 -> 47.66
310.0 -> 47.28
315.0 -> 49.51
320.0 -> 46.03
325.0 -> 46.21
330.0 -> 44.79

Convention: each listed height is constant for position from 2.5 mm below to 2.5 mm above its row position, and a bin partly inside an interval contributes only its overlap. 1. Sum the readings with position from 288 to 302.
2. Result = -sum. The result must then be -138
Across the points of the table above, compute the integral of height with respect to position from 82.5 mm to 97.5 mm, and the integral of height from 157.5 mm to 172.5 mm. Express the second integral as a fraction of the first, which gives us 1.01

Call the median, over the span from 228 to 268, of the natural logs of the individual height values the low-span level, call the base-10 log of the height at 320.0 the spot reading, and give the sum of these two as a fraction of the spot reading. 3.31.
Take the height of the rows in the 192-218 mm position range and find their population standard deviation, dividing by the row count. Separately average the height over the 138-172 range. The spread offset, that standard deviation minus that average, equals -42.2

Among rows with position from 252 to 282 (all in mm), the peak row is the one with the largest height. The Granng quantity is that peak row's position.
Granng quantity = 255.0 mm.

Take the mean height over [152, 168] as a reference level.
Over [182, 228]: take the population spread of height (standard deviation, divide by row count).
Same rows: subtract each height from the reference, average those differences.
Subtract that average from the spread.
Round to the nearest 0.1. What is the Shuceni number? 1.4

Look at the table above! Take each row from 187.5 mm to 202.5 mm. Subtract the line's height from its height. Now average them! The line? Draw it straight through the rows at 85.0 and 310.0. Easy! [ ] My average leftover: -2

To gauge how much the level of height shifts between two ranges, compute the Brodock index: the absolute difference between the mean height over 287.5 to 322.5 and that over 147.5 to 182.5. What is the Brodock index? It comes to 1.2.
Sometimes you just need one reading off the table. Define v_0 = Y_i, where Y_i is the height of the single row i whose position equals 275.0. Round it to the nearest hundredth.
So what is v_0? 45.15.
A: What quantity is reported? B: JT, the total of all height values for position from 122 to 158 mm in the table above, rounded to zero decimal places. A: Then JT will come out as 272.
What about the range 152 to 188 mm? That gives 320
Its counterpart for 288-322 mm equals 328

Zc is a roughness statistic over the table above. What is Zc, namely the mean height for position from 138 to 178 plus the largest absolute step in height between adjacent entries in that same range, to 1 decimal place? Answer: 48.4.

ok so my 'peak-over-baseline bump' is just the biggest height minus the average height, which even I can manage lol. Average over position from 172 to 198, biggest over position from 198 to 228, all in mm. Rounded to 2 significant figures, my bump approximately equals 4.4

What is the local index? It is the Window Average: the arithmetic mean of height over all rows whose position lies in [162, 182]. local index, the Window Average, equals 45.8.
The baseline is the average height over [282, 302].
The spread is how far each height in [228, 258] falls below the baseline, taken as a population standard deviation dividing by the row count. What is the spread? 1.7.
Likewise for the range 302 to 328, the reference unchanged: 1.2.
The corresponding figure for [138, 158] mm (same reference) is 1.4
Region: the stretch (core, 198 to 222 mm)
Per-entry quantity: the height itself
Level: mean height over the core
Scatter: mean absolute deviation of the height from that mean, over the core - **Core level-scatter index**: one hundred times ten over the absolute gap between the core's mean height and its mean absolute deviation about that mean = 23.8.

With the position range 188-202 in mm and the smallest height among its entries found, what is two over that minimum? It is 0.0455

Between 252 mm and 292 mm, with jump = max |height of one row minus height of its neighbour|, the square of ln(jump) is 0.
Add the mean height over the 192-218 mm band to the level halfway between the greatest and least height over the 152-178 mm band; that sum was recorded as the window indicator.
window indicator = 90.7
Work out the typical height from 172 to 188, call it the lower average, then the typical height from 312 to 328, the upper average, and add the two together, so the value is 92.2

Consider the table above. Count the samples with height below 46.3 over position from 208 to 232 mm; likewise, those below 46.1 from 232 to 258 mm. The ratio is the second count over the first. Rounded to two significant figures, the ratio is 0.25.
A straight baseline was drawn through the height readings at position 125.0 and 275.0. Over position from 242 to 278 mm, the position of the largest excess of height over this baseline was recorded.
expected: 245.0 mm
